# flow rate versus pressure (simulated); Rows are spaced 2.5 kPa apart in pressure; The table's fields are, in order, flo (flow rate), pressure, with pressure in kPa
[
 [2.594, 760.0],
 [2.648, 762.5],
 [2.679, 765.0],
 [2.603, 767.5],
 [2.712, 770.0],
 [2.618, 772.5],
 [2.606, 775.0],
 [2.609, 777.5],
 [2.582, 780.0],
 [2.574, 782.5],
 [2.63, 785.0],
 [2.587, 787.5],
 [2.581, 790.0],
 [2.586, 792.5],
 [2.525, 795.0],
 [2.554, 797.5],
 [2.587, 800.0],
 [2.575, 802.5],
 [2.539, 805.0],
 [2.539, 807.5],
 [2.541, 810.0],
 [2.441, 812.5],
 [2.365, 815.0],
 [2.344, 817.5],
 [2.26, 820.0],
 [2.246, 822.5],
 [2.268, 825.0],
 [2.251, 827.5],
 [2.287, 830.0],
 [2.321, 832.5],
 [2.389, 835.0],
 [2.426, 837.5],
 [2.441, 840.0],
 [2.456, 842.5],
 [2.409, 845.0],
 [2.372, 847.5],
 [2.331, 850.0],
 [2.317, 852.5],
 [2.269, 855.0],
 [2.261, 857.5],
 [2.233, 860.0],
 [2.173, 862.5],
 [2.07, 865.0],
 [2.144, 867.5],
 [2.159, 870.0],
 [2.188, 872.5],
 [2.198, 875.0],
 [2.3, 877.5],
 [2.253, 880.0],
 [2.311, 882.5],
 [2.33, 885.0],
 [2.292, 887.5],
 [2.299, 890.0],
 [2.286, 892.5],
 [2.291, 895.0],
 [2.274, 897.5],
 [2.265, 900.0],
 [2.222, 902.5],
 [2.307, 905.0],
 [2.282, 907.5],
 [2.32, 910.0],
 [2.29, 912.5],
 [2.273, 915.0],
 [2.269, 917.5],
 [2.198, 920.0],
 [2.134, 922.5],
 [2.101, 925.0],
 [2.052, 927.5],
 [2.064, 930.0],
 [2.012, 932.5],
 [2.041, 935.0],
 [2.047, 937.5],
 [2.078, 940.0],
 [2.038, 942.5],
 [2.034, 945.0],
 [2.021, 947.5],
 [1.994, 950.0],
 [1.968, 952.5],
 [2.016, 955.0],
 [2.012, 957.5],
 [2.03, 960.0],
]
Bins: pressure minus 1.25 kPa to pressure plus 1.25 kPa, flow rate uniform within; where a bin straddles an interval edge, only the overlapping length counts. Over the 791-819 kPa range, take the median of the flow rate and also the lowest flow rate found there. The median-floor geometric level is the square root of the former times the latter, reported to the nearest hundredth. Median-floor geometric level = 2.44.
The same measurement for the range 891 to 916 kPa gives 2.25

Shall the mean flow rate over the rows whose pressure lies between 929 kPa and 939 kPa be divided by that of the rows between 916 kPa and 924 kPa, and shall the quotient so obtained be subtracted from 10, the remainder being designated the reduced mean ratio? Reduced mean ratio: 9.07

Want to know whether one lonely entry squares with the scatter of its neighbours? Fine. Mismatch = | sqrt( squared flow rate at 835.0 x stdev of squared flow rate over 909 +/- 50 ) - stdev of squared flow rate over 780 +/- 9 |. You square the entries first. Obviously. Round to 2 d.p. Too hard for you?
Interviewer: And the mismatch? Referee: 1.59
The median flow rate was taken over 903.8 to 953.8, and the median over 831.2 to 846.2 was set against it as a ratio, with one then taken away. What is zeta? 0.17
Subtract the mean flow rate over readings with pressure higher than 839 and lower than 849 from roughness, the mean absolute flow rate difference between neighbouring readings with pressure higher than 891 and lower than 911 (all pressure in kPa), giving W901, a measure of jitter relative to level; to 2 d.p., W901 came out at -2.39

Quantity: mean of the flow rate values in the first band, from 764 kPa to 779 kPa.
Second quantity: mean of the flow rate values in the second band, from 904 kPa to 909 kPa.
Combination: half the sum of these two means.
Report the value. 2.47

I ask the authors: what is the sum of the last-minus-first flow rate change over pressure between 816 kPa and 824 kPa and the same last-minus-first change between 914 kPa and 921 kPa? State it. -0.17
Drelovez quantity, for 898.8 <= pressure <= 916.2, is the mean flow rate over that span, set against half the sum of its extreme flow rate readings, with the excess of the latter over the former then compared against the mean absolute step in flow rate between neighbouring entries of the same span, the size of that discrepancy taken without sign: 0.049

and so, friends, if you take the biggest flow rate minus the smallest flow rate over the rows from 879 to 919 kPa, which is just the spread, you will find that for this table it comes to 0.108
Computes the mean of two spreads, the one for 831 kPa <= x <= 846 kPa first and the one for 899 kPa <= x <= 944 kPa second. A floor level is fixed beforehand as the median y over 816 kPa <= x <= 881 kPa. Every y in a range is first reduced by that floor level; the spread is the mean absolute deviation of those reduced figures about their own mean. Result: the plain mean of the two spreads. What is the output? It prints 0.069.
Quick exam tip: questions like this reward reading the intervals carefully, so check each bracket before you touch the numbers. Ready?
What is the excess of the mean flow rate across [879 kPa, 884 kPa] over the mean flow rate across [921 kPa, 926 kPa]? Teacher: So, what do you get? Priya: 0.16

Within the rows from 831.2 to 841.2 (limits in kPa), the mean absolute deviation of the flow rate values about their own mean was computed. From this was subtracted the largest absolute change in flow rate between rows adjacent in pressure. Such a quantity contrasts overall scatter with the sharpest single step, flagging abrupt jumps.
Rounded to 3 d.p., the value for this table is -0.029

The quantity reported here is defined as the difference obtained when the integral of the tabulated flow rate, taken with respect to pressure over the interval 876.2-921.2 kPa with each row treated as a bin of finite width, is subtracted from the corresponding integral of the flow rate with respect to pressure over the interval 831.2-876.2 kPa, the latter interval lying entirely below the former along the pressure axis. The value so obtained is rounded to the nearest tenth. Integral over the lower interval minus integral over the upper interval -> 0.2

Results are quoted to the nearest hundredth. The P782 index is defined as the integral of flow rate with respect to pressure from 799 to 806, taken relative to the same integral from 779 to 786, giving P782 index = 0.99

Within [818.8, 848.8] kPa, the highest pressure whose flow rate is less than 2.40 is 847.5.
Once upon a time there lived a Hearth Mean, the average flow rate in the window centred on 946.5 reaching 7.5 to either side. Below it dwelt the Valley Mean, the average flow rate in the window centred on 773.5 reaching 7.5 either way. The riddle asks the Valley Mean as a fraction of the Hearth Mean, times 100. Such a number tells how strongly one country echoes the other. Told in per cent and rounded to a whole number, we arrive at 130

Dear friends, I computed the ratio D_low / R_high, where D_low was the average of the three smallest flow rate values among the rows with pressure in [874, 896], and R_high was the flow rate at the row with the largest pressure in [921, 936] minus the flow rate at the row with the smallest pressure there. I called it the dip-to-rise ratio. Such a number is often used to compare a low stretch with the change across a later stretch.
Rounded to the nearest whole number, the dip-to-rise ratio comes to -24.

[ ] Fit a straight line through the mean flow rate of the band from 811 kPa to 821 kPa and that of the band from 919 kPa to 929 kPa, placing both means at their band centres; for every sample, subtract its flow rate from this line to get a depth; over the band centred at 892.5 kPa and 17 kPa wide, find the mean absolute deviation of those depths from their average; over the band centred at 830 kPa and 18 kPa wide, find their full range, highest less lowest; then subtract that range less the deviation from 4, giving 3.80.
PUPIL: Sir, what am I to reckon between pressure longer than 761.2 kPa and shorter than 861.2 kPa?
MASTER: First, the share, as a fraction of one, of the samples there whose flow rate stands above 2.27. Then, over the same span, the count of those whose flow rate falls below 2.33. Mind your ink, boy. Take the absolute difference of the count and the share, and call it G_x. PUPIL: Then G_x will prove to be 9.2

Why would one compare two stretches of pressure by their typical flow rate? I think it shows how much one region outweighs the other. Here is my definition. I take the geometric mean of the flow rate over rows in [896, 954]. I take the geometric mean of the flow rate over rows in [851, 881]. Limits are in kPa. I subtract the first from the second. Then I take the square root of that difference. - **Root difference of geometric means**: 0.27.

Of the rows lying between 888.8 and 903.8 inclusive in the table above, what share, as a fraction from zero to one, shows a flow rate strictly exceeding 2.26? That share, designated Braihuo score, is 0.83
